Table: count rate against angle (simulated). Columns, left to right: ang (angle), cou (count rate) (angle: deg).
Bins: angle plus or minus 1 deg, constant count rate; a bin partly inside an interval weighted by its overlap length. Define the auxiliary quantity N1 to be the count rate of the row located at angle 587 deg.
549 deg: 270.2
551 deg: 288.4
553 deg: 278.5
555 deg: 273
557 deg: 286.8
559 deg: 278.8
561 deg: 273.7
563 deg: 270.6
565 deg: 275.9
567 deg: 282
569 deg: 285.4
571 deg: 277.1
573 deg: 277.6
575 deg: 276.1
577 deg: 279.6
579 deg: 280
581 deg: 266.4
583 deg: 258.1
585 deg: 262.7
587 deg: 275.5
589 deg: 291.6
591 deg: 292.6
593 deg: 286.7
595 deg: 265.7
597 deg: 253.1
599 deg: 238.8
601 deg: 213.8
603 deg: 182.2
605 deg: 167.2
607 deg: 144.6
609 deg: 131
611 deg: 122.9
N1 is 275.5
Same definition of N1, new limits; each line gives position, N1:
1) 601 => 213.8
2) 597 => 253.1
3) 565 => 275.9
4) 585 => 262.7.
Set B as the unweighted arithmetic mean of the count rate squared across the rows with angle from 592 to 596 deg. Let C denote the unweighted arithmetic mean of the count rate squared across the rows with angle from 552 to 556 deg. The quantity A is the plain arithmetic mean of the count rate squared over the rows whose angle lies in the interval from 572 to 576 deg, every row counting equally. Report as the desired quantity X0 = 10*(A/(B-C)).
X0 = 2183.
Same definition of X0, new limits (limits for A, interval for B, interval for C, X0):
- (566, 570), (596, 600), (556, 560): -41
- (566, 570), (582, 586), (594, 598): 1658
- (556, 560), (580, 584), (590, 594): -53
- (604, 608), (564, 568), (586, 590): -92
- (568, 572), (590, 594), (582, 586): 49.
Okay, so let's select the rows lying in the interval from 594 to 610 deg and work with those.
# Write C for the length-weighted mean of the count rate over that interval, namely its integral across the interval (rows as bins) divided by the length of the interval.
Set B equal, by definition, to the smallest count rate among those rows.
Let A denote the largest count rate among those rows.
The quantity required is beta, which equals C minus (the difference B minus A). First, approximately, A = 265.7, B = 131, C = 200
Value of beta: 334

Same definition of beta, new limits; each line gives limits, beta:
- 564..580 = 289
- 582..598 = 313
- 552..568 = 294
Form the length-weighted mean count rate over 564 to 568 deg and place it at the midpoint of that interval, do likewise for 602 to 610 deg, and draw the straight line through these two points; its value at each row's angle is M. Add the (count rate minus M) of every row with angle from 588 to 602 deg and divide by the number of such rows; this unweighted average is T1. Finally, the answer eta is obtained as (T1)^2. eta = 5357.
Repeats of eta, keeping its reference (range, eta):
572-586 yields 1052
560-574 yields 3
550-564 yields 785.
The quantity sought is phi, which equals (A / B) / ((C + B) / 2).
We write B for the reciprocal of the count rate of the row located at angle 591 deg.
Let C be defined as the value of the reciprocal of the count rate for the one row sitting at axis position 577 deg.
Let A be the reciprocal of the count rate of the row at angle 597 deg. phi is 331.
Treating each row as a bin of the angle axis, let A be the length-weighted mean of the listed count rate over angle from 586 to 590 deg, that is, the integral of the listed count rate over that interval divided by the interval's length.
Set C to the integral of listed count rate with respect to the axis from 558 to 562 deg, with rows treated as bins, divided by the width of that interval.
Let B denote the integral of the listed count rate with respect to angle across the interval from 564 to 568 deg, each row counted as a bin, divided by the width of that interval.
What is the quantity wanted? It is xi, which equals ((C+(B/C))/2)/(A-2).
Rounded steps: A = 284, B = 279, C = 276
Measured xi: 0.49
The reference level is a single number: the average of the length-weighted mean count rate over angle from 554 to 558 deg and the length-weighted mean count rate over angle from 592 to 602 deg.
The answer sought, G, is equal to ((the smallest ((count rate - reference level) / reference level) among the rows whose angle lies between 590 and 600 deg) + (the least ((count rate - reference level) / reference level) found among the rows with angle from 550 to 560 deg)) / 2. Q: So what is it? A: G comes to -0.04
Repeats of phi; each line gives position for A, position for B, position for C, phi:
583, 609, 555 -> 90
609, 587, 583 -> 560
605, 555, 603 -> 357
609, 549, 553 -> 566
